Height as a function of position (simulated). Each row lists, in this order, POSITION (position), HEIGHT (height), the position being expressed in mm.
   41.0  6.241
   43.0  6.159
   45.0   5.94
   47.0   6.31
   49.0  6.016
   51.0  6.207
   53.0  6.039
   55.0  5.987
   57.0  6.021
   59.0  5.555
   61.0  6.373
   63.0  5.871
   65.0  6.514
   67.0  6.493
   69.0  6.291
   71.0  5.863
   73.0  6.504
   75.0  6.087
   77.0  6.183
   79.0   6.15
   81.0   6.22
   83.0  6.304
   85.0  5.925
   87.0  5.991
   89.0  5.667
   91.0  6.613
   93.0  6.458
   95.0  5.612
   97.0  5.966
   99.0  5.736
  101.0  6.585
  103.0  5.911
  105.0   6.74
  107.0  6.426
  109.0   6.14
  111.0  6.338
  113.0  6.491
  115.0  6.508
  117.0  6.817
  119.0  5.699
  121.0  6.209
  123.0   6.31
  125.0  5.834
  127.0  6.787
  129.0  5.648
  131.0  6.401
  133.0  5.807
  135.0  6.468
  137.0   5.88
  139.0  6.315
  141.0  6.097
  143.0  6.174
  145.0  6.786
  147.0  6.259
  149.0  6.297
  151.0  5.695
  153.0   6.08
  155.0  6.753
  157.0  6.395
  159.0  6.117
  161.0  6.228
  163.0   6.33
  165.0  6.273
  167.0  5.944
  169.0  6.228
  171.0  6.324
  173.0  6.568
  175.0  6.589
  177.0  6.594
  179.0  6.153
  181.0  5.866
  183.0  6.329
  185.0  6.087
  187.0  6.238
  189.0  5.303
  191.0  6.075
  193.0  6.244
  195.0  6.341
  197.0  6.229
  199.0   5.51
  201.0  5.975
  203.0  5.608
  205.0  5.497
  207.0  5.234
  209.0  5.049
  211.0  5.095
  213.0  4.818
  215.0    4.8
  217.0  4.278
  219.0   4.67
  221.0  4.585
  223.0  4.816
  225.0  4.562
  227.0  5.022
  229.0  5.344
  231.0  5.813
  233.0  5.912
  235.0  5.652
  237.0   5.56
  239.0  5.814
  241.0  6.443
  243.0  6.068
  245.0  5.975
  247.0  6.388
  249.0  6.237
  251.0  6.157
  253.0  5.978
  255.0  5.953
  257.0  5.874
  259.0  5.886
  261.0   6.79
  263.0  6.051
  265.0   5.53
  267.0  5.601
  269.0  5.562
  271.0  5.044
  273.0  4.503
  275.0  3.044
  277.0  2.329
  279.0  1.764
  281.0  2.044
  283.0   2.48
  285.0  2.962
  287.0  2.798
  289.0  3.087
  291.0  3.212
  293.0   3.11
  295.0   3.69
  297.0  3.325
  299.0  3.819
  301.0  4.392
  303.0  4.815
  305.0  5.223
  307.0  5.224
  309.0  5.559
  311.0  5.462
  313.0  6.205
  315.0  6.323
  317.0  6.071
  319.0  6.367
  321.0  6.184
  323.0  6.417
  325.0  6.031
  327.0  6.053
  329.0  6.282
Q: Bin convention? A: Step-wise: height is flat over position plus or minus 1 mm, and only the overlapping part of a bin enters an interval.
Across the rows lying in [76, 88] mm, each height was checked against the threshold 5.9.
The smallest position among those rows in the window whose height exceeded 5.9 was 77.0 mm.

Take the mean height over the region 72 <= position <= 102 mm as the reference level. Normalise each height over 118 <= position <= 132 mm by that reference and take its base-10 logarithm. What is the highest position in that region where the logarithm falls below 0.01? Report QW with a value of 129.0 mm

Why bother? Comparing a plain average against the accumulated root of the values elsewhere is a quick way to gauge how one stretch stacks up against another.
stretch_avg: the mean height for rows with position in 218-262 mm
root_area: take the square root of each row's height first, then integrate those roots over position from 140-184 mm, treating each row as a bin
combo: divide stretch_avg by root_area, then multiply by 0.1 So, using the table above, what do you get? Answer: 0.0052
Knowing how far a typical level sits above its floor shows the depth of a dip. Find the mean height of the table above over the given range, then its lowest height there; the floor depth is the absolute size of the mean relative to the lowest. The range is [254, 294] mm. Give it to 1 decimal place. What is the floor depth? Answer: 2.4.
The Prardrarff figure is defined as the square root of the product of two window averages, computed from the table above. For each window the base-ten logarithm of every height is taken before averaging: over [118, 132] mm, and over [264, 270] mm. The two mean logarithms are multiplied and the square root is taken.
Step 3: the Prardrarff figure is 0.77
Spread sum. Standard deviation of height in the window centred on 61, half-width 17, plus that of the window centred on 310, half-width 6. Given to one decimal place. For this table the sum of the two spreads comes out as 0.7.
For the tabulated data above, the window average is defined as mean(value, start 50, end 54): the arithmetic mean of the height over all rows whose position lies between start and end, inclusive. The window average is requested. 6.12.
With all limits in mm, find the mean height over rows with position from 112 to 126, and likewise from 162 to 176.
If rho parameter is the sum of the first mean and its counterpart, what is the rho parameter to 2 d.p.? 12.59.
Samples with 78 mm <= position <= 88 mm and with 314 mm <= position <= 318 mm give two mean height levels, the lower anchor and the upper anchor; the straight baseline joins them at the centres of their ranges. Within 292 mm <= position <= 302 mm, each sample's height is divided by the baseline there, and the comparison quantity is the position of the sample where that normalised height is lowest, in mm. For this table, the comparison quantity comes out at 293.0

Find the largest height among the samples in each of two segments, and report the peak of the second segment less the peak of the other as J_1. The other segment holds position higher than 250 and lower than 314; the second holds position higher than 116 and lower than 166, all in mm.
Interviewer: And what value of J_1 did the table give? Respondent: 0.0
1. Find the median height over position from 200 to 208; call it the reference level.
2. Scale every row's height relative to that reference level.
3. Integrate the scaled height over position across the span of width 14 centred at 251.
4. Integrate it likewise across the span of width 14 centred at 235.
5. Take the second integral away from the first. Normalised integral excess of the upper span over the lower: 1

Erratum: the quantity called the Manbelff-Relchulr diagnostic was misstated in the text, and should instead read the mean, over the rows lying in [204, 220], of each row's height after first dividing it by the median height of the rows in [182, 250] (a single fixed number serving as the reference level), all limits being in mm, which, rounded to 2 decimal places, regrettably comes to 0.88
